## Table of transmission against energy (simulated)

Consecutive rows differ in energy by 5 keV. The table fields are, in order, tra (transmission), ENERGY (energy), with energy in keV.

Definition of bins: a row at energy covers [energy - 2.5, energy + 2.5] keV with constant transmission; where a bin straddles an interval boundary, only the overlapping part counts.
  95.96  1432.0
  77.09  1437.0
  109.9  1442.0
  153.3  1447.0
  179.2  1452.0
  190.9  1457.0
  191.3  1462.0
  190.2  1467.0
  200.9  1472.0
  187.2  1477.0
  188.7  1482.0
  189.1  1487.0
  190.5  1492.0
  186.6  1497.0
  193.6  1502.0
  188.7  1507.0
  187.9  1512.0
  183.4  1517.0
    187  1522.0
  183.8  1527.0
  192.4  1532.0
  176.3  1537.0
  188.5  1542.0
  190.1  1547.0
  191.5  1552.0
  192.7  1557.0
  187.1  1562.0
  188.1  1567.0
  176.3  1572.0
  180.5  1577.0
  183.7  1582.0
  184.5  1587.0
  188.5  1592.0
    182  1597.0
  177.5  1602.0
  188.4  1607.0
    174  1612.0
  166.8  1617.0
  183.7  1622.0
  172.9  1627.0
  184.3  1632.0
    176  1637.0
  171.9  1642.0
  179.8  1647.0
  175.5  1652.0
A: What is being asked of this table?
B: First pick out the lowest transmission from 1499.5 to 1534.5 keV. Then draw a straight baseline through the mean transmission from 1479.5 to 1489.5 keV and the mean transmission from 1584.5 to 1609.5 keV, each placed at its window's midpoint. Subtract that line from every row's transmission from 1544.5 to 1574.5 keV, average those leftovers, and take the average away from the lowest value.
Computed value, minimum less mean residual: 181.5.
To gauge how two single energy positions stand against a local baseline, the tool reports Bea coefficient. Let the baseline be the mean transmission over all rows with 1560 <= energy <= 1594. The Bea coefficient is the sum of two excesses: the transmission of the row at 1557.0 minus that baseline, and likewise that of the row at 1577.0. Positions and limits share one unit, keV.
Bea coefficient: 5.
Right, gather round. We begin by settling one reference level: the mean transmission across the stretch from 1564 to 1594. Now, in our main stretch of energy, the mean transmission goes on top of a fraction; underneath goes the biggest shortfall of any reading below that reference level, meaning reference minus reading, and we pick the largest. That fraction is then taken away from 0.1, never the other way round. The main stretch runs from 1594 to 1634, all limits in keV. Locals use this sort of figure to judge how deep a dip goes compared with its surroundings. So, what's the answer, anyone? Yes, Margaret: -11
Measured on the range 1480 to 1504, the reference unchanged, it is 63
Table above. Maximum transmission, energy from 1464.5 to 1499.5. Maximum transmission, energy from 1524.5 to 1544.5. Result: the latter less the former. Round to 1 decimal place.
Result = -8.5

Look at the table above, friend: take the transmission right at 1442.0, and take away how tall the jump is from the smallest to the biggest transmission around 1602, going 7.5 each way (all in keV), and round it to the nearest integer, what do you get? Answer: 99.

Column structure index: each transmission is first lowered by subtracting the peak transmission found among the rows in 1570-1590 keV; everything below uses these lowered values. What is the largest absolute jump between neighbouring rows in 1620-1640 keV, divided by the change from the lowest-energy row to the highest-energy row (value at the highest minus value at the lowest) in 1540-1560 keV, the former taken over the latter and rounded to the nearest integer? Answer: 3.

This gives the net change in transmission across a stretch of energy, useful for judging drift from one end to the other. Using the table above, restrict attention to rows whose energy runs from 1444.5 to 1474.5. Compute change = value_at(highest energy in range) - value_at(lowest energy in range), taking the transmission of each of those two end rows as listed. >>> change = 48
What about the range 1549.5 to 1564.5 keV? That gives -4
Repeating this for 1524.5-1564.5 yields 3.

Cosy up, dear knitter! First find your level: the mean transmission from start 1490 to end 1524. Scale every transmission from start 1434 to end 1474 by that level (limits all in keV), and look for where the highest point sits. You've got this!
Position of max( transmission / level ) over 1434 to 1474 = 1472.0 keV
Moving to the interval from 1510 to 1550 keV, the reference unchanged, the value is 1532.0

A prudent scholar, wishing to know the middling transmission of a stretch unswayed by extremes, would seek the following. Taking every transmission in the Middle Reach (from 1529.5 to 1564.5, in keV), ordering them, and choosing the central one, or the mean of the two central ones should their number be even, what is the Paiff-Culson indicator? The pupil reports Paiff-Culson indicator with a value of 190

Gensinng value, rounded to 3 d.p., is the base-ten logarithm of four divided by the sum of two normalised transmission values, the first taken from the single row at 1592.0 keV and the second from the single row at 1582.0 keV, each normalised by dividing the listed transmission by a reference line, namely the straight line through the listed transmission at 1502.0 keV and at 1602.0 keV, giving 0.286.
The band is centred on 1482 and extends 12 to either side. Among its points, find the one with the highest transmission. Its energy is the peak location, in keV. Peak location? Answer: 1472.0 keV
